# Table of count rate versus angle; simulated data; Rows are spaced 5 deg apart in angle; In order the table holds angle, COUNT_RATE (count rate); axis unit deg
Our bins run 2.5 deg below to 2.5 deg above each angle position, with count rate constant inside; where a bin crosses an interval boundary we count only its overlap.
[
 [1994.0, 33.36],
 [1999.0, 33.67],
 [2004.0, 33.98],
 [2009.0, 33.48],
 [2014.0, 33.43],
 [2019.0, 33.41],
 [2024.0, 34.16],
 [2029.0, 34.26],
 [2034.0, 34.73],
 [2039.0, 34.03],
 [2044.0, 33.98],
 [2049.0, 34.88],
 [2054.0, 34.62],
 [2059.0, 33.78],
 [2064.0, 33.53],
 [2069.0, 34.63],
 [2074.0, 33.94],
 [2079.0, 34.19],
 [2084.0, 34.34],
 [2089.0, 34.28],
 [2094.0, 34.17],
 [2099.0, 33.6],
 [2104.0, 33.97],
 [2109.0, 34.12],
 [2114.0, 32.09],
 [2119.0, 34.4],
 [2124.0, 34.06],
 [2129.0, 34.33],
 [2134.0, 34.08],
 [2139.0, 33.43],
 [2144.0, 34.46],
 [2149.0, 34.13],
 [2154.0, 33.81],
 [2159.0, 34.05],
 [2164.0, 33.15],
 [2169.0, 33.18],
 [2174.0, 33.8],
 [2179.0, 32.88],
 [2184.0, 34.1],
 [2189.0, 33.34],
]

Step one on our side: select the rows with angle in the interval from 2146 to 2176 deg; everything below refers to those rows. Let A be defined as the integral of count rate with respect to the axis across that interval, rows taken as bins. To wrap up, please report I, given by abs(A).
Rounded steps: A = 1011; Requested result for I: 1011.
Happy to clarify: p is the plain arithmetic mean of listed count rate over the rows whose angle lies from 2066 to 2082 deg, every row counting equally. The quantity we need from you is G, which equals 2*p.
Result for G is 68.5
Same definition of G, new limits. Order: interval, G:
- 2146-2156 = 67.9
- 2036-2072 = 68.4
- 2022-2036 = 68.8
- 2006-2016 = 66.9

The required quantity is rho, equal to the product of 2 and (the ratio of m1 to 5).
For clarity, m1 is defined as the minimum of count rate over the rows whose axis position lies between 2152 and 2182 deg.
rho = 13.2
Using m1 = 32.88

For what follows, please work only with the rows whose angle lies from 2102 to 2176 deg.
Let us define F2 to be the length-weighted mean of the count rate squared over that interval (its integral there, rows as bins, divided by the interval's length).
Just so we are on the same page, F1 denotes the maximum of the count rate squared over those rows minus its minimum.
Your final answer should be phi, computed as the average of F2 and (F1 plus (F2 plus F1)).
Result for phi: 1301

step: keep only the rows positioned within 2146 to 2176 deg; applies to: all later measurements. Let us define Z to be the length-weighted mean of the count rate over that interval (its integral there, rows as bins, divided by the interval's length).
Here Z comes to 33.7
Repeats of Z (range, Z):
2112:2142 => 33.8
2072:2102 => 34.1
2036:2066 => 34.2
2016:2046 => 34.1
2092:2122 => 33.7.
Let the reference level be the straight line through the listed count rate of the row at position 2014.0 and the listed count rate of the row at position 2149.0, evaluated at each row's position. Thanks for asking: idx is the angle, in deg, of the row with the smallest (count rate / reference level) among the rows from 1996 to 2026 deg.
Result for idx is 2019.0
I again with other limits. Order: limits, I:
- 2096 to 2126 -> 1011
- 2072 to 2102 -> 1023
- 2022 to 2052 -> 1030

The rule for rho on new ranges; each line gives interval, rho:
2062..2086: 13.4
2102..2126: 12.8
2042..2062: 13.5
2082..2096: 13.7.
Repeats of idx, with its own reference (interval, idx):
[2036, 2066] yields 2064.0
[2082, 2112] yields 2099.0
